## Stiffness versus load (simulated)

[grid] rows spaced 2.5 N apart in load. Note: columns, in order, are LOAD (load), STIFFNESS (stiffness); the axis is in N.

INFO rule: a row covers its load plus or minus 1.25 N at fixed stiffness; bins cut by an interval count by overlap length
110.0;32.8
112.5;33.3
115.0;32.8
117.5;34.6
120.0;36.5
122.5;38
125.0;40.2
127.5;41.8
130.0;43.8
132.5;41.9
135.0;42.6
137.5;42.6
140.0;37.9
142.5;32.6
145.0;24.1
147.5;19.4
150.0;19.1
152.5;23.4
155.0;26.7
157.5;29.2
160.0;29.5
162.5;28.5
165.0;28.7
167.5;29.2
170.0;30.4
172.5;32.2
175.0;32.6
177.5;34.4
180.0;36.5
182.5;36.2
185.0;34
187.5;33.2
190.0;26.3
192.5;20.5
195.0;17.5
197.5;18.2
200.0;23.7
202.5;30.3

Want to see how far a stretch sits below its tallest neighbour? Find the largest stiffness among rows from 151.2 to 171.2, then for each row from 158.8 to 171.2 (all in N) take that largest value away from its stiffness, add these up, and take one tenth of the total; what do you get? -1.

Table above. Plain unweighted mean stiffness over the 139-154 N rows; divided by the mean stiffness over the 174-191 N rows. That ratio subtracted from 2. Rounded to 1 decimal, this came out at 1.2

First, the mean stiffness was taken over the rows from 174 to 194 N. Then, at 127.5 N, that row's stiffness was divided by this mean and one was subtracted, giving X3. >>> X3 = 0.3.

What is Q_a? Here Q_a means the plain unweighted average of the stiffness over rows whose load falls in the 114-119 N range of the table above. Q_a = 34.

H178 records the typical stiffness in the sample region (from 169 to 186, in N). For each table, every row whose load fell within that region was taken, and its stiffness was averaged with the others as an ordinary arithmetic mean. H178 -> 34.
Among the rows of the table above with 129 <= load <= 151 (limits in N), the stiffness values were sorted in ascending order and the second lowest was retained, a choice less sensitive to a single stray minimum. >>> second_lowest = 19.4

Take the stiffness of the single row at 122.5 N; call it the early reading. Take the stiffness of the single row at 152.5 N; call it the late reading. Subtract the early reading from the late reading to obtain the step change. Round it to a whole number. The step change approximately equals -15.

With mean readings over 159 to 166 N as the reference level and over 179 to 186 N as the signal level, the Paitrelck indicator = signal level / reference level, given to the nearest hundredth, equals 1.23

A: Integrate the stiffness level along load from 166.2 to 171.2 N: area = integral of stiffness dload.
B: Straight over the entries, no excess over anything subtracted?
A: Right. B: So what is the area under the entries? 149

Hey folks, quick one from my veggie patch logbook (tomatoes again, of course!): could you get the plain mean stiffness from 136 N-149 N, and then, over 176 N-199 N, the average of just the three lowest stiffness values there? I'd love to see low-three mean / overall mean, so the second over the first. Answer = 0.60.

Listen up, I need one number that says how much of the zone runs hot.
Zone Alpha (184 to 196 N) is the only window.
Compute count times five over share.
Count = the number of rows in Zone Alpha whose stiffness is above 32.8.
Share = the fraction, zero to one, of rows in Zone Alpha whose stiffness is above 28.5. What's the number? 25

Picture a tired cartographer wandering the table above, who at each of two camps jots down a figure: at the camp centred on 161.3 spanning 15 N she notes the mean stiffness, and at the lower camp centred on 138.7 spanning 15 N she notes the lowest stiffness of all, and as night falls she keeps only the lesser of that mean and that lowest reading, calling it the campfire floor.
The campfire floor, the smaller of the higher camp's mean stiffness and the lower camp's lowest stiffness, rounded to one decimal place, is 24.1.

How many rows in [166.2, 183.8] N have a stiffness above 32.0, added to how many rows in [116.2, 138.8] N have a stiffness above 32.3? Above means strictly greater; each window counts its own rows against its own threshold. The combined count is 14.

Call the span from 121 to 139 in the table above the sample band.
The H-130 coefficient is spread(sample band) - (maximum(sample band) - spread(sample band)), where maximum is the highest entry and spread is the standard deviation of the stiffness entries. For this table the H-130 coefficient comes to -40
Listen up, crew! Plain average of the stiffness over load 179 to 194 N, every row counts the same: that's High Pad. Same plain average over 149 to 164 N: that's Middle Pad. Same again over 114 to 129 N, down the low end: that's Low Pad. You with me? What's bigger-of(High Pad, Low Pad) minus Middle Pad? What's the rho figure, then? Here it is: 11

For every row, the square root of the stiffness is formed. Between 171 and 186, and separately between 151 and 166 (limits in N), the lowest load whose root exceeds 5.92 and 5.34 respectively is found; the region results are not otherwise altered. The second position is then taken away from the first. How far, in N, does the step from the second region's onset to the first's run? 22.5 N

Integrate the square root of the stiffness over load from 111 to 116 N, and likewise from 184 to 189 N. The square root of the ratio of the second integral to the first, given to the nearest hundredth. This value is 1.00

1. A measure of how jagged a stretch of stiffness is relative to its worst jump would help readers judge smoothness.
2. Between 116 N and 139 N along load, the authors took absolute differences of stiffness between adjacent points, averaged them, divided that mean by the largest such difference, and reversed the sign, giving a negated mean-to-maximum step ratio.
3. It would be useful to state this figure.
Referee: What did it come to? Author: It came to -0.67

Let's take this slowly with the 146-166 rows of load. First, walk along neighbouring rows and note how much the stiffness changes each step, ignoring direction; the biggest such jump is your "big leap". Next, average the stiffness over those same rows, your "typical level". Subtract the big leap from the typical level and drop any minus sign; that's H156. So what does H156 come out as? 21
